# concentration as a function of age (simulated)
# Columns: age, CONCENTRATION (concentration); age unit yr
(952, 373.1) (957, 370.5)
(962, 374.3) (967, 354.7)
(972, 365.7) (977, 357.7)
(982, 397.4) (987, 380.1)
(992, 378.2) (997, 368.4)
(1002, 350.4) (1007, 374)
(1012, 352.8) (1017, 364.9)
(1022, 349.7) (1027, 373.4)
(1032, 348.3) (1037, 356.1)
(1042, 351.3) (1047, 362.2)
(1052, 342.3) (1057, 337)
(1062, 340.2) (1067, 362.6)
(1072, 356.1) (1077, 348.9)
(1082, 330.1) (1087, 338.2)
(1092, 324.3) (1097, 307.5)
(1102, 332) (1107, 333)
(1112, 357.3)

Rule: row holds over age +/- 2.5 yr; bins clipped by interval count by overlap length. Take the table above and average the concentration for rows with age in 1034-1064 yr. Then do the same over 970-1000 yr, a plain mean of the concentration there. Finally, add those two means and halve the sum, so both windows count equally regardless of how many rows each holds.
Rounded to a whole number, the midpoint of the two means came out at 361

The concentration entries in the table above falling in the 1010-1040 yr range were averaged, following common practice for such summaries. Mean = 358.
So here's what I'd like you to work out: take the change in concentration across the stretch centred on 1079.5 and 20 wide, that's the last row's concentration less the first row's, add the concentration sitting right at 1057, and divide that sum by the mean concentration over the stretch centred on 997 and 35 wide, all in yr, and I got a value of 0.859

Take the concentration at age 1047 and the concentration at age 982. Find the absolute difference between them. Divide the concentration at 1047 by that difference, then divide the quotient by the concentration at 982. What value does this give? 0.026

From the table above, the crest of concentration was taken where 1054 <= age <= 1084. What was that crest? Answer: 362.6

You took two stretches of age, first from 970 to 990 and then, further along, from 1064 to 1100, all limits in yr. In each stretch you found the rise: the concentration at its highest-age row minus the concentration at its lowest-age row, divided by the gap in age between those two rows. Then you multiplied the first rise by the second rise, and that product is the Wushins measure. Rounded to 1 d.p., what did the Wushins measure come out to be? -1.8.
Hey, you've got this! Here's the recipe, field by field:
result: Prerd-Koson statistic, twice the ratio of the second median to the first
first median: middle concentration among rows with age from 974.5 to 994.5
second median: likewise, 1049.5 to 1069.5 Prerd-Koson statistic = 1.80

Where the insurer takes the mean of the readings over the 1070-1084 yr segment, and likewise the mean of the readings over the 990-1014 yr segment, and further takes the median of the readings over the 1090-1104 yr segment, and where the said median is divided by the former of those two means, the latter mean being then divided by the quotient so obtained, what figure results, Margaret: 388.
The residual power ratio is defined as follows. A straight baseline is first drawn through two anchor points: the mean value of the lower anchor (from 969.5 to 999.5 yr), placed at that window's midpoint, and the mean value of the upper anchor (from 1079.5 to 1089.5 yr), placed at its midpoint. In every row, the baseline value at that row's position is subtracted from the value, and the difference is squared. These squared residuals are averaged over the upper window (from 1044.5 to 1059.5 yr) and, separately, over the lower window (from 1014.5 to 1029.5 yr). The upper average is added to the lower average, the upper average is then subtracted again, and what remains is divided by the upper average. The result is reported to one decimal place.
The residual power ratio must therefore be 1.4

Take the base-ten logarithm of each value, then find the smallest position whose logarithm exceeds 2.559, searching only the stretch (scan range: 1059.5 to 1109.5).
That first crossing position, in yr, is 1067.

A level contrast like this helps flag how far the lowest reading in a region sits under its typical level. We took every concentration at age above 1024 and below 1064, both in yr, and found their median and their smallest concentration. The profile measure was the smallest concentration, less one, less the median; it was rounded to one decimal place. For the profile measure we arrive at -13.8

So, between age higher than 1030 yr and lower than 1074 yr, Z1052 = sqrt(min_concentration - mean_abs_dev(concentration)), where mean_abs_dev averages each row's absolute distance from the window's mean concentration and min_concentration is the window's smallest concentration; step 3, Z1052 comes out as 18.1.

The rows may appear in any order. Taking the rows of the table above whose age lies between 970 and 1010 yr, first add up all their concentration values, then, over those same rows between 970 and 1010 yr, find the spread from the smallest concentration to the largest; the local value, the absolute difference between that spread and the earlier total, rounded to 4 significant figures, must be 2925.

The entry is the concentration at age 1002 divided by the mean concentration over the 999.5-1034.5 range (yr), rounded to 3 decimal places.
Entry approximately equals 0.976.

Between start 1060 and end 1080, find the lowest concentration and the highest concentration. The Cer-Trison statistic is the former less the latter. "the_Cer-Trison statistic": -22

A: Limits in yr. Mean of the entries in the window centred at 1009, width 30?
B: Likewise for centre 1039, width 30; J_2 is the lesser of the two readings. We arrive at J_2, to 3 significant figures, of 356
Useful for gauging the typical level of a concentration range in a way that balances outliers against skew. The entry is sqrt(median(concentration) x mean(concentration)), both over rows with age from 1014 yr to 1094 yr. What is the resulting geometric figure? 349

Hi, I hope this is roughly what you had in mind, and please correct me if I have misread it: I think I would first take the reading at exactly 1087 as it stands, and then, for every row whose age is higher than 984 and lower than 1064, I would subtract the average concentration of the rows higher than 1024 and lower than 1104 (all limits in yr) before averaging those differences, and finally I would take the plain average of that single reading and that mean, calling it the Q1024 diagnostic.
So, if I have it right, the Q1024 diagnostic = 176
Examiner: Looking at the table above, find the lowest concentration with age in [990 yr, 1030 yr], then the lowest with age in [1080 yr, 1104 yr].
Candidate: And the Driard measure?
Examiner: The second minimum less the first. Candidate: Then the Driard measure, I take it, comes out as -42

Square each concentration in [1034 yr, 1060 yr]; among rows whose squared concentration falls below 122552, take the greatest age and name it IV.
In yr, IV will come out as 1057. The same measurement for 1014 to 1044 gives 1032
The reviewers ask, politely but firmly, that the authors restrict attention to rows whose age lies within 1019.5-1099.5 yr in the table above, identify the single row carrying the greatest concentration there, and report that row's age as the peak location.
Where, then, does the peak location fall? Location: 1027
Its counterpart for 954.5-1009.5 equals 982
